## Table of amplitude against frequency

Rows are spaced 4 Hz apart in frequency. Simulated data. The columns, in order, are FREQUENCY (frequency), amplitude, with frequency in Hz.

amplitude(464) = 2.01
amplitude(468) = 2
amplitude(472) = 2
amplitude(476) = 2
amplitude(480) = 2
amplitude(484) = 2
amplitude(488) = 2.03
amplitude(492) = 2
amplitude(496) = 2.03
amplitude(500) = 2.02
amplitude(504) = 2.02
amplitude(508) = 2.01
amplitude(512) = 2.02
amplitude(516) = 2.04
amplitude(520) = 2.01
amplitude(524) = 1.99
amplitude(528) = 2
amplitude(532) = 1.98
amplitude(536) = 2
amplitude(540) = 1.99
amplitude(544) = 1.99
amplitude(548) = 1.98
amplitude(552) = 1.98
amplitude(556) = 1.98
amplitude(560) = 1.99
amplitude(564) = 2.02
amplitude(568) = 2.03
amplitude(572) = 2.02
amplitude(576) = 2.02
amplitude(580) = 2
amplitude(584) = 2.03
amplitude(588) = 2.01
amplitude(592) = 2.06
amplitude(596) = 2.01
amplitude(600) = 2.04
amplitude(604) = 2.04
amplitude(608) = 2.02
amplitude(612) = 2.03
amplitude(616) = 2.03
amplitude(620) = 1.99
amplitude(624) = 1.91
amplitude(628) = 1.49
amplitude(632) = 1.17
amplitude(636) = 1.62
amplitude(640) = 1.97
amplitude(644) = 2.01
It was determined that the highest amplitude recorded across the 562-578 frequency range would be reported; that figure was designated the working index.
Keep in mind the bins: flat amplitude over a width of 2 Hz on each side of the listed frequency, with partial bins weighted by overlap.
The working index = 2.03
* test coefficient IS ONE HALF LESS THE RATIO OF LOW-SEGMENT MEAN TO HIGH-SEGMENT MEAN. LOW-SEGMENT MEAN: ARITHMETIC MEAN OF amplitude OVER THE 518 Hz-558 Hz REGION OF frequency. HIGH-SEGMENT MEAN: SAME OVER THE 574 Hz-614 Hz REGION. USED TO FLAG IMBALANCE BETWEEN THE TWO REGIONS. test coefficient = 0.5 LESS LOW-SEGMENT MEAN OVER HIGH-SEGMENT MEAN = -0.48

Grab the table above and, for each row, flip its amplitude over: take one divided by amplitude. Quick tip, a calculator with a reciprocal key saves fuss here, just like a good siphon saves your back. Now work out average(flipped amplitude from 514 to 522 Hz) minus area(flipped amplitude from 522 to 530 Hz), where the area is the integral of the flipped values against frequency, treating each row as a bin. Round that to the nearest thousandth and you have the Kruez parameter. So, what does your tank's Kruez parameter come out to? -3.516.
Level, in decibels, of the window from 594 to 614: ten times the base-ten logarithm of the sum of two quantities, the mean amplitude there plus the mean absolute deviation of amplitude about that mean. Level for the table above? 3.093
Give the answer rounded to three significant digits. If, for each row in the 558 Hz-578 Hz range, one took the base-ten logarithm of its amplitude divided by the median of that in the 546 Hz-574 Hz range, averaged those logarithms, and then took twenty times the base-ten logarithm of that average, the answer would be -45.0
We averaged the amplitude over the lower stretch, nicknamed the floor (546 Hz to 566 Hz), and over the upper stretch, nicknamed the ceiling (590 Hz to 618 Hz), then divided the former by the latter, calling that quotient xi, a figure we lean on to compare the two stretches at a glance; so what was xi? 0.98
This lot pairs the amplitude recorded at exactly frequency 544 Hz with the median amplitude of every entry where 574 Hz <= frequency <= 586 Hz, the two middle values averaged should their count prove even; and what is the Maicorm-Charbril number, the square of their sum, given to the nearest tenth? 16.1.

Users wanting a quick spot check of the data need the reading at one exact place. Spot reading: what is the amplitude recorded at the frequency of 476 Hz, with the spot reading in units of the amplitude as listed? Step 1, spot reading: 2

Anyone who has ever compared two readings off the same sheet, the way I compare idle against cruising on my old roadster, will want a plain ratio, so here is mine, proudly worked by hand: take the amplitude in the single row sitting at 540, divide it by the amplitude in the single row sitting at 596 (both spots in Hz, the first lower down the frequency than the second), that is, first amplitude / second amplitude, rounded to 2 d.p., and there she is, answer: 0.99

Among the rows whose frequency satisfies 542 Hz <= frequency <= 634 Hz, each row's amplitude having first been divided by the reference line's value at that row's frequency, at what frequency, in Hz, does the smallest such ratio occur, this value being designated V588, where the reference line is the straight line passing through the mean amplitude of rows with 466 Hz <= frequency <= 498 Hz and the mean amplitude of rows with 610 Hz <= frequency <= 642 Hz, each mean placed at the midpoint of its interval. 632 Hz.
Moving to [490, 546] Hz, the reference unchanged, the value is 492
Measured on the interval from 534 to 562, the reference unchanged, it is 540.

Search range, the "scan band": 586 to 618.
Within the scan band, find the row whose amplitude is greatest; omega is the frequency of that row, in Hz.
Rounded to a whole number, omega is 592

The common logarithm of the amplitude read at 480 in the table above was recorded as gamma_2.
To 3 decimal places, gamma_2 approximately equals 0.301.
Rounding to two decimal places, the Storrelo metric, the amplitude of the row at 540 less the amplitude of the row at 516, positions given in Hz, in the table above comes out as -0.05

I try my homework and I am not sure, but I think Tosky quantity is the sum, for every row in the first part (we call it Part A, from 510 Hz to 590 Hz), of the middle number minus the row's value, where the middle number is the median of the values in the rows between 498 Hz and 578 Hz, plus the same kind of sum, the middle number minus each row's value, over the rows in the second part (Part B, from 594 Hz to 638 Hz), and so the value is 1.7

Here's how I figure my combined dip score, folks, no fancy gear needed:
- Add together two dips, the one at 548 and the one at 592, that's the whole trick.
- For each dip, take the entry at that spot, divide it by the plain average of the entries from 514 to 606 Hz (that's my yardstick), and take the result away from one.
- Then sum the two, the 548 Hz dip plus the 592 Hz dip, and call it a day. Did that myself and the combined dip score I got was -0.011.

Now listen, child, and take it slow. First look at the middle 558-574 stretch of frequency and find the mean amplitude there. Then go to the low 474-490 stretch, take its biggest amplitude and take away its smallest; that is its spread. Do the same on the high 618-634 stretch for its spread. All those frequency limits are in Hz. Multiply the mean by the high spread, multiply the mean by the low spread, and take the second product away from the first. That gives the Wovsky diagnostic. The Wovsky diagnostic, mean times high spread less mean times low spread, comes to 1.6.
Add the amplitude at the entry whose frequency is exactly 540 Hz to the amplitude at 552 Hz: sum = 3.970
